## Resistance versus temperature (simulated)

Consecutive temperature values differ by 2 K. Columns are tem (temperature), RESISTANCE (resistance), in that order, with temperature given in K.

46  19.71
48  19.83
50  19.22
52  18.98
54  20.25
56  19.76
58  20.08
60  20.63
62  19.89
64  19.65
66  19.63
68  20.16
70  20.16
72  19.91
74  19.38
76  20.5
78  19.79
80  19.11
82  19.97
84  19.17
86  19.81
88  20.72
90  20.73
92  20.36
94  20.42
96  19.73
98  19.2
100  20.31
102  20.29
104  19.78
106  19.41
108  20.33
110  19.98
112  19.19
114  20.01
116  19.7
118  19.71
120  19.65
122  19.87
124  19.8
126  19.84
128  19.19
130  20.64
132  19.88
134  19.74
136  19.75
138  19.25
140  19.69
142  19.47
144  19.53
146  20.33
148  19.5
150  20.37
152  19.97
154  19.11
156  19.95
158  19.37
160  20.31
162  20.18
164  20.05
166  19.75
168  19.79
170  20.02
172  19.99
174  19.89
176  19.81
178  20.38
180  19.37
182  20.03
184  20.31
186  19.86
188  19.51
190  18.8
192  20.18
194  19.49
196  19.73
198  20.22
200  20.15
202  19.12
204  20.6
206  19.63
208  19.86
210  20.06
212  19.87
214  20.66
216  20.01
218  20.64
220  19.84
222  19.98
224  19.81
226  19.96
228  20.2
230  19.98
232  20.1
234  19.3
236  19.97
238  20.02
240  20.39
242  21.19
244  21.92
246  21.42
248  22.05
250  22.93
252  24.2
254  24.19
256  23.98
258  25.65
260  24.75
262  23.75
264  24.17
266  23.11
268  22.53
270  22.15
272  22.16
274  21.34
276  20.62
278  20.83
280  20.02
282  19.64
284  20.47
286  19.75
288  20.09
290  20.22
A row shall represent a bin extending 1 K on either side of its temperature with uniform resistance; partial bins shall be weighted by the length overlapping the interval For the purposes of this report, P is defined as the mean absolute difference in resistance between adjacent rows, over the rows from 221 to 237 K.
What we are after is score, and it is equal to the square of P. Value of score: 0.11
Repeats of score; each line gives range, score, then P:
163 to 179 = 0.04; 0.19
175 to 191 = 0.33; 0.58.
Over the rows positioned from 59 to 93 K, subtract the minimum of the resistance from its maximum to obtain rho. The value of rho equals 1.6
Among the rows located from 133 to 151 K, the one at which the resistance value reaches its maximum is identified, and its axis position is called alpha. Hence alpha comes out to 150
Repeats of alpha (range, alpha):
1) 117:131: 130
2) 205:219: 214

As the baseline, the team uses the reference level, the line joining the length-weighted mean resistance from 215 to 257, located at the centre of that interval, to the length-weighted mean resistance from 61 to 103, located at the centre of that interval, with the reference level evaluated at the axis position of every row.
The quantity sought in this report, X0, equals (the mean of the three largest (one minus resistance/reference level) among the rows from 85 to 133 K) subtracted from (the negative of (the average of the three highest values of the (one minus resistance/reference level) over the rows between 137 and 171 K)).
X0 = -0.11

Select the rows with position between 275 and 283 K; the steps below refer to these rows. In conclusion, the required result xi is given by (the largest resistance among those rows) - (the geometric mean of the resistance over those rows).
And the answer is 0.56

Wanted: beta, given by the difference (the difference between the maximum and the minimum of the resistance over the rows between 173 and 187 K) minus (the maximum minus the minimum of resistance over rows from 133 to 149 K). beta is -0.1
